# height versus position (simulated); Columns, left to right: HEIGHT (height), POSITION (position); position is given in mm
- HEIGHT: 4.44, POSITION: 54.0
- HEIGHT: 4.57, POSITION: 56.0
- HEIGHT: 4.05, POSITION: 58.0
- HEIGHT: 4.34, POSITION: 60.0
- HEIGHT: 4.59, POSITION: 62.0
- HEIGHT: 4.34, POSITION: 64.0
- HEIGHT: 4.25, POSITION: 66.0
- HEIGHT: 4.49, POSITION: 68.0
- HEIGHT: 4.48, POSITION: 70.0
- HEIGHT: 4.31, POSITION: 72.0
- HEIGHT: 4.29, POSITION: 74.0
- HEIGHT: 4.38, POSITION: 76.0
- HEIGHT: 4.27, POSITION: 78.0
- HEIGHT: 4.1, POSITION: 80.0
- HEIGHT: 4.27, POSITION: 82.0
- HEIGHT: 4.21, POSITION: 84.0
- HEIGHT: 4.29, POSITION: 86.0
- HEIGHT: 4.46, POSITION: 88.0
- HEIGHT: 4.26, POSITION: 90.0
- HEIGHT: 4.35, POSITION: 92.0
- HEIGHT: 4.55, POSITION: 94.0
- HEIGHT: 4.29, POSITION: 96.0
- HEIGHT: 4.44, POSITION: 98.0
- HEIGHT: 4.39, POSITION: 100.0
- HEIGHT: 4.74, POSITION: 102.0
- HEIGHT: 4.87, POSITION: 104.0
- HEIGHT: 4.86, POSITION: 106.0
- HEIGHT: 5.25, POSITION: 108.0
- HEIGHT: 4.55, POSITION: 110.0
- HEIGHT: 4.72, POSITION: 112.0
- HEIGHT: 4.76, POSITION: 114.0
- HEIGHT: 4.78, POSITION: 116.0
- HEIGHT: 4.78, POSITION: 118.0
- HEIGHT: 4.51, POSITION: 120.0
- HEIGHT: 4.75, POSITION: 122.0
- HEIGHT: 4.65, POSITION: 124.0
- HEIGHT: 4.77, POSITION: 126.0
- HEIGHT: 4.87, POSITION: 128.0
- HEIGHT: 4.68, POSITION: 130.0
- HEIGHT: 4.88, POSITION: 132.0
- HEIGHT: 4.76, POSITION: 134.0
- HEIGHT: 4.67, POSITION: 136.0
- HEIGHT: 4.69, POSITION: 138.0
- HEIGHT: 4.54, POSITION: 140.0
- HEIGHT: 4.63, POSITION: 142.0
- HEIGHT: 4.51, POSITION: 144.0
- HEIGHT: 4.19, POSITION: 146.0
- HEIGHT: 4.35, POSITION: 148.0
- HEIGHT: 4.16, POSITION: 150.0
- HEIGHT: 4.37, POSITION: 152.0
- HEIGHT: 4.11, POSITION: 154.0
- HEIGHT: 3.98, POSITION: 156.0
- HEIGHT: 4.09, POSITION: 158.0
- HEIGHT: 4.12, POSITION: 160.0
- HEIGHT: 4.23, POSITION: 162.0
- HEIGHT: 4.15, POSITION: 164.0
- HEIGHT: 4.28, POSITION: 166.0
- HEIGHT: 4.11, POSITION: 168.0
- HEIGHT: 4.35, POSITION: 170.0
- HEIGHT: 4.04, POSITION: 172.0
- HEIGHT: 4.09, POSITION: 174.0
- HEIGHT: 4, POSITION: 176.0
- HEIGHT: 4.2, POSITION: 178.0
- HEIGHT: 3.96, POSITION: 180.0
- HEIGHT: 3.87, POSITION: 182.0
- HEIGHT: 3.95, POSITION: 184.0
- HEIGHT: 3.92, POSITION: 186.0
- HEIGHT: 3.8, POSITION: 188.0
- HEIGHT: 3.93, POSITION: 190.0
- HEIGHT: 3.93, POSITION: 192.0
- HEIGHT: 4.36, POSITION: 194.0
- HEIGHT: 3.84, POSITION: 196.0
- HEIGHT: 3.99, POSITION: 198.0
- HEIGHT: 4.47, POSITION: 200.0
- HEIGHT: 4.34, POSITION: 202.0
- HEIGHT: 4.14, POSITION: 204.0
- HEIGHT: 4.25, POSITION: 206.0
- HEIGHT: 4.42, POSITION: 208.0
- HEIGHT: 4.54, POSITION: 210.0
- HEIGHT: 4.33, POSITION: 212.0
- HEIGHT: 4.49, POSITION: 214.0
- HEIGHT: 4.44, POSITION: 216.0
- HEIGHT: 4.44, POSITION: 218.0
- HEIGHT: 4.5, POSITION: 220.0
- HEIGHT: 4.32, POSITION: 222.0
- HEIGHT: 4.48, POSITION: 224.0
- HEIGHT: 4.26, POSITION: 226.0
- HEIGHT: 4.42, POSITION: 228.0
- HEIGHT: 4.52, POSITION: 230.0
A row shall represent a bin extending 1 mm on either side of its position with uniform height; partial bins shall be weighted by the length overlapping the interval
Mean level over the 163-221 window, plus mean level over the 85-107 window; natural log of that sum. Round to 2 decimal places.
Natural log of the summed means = 2.16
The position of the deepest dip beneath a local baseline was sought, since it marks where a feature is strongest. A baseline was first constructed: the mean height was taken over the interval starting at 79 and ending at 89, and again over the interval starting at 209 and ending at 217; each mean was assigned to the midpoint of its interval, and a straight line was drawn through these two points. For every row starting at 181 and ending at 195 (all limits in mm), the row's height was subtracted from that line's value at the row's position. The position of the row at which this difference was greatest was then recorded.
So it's 188.0 mm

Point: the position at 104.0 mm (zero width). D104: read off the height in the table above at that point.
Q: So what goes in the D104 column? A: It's 4.87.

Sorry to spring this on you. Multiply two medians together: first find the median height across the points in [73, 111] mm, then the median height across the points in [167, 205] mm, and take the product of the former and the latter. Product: 17.5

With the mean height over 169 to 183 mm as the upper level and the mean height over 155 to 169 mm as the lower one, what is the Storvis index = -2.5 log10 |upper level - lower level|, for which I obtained 3.0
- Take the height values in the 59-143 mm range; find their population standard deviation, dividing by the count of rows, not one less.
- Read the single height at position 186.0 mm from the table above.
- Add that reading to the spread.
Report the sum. 4.16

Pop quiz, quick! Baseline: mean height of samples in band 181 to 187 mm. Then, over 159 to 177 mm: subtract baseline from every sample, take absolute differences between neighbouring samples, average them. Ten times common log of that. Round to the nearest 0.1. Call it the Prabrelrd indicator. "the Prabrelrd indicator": -8.3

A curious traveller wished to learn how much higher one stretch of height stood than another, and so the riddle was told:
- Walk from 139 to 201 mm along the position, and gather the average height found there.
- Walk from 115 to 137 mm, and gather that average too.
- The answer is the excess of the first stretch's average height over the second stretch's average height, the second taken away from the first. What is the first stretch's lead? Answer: -0.59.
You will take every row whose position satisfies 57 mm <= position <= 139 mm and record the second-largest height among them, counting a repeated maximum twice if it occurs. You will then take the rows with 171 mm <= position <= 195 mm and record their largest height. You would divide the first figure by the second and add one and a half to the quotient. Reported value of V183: 2.62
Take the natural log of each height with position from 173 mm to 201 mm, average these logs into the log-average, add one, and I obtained 2.39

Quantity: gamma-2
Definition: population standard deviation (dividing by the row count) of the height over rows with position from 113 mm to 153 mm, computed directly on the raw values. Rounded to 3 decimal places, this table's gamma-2 0.204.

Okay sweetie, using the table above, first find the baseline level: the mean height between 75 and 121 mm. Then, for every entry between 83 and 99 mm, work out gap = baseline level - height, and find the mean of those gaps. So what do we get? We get 0.2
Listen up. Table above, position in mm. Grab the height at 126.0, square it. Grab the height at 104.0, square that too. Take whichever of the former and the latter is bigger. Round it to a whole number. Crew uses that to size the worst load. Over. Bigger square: 24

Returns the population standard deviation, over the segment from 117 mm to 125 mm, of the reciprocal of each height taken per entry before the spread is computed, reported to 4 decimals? 0.0049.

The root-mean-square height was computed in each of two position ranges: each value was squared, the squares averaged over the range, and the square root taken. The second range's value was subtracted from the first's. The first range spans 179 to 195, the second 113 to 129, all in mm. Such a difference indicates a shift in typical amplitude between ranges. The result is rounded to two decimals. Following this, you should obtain -0.77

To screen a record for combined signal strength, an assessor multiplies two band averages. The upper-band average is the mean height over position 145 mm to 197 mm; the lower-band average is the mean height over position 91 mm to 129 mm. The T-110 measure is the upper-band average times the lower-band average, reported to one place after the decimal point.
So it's 19.1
